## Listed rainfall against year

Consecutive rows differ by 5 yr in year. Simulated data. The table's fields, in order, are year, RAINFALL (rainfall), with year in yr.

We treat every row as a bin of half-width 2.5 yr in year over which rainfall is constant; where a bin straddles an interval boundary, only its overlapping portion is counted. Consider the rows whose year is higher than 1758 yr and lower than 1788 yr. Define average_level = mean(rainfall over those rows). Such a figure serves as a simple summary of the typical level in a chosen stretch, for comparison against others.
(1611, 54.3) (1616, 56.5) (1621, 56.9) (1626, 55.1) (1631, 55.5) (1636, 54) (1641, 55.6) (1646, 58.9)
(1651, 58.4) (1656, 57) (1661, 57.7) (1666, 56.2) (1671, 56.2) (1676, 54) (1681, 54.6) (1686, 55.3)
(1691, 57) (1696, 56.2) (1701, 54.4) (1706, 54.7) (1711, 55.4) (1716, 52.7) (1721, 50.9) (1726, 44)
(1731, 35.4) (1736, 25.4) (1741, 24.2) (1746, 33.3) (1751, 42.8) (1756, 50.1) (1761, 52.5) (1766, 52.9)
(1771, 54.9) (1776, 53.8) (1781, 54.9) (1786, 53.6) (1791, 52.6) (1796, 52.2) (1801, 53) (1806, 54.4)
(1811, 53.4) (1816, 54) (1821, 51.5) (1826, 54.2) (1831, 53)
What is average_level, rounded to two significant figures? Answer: 54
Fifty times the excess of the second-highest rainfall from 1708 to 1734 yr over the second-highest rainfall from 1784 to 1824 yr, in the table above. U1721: -65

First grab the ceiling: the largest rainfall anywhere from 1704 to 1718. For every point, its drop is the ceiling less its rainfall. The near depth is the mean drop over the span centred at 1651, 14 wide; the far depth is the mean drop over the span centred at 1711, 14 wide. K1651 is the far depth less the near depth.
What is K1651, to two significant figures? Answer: 3.8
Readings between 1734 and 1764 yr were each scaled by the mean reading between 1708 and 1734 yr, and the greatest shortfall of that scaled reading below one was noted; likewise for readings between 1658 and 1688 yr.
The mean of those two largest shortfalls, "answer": 0.2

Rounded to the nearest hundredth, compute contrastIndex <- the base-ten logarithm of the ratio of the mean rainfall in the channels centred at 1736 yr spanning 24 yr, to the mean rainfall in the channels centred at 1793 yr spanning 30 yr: -0.22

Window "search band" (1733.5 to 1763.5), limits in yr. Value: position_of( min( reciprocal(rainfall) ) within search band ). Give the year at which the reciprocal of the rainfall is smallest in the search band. 1761 yr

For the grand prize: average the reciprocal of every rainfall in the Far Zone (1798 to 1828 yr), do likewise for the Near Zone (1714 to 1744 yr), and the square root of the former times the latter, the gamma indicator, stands 0.0231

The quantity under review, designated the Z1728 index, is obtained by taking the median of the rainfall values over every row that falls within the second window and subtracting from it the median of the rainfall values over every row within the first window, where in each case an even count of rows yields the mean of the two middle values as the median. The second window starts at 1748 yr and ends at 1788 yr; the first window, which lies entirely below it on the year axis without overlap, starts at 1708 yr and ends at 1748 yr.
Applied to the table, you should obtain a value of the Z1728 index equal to 14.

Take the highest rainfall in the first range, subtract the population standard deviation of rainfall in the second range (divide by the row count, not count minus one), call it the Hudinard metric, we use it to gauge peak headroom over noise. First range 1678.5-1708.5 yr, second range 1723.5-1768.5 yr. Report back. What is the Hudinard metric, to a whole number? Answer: 47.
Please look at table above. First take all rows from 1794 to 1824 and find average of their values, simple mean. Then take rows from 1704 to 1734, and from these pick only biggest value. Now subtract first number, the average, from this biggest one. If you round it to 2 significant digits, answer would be 2.3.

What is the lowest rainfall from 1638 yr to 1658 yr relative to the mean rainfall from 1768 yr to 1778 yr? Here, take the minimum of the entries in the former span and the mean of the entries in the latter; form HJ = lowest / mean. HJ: 1.02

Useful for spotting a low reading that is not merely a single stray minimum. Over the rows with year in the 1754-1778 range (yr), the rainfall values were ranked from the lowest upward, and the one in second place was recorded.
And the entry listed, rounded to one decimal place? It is 52.5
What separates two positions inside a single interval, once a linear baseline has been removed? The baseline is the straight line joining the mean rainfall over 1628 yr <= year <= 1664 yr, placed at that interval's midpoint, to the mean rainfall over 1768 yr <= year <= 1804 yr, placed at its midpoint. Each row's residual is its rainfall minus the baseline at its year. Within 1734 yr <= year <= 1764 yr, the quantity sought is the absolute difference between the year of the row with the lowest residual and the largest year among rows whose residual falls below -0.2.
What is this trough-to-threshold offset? 20 yr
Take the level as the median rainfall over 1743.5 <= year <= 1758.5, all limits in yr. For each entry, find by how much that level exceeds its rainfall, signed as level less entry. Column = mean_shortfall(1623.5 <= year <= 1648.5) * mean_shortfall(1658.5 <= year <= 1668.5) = 184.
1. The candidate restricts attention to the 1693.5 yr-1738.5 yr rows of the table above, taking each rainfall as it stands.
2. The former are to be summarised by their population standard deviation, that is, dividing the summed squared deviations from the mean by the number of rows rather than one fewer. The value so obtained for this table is 10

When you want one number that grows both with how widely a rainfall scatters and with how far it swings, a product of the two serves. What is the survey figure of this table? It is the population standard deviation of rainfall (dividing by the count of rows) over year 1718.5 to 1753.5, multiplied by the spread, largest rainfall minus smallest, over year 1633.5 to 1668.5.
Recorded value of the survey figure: 45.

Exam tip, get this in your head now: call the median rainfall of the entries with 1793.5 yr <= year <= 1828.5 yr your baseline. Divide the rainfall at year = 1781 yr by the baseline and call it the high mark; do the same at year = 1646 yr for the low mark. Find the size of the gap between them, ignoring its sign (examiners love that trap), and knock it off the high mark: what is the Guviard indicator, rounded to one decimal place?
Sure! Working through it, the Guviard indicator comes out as 1.0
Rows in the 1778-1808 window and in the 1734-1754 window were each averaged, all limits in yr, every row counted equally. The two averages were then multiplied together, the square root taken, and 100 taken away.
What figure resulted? -59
